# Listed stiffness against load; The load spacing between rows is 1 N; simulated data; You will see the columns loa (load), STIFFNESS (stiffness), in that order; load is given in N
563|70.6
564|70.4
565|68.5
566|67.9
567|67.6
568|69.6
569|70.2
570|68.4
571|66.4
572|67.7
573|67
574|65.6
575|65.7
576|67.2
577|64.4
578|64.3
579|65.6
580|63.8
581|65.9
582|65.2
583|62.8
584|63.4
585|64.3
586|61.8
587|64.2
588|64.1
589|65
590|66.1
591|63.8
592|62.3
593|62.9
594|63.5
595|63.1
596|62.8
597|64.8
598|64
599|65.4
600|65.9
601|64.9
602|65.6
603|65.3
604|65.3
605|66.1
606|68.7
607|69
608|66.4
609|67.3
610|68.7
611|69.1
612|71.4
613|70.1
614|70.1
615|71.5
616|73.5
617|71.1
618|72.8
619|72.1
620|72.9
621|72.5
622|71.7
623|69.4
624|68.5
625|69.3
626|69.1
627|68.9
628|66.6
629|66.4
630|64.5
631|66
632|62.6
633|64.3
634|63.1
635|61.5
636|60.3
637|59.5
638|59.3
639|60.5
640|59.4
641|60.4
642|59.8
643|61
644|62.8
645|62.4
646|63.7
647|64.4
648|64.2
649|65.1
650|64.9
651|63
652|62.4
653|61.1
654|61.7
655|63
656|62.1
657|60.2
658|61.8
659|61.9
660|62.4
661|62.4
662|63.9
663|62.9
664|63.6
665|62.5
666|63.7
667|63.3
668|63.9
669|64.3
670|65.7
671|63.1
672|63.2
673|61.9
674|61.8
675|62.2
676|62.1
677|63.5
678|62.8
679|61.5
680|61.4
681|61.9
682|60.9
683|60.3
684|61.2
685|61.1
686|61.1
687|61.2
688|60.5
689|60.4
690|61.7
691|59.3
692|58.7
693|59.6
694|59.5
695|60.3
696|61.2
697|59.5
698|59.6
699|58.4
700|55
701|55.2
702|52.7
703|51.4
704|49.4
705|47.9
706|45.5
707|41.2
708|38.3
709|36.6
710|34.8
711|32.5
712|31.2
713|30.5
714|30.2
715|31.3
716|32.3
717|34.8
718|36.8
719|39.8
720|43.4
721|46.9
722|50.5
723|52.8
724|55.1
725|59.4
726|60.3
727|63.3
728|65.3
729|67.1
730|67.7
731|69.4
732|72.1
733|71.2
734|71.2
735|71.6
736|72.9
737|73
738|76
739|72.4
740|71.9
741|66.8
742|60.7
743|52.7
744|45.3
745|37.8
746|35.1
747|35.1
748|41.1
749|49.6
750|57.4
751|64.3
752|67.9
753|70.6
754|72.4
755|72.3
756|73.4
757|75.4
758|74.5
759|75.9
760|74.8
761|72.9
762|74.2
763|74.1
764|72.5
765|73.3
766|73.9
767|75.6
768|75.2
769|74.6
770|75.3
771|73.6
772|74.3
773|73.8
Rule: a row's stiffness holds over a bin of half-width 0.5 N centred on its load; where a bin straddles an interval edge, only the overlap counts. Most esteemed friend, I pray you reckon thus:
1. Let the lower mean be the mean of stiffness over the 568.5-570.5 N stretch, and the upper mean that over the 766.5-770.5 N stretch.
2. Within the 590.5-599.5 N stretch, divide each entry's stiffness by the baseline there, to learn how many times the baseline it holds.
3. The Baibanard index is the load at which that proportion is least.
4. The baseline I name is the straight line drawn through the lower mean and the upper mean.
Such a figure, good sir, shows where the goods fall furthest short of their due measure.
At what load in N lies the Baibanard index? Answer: 592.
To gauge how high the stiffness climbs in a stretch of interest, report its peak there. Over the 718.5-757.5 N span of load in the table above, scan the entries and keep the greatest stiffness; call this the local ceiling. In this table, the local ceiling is 76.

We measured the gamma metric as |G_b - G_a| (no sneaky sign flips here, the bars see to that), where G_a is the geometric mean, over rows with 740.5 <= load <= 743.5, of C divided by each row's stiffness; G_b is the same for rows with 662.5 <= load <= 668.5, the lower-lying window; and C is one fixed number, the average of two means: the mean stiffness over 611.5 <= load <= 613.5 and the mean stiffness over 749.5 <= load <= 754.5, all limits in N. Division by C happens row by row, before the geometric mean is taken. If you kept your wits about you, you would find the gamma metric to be 0.064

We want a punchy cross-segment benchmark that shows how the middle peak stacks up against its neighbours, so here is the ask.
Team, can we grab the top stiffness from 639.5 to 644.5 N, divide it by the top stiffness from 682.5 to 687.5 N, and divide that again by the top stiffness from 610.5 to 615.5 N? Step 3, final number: 0.0144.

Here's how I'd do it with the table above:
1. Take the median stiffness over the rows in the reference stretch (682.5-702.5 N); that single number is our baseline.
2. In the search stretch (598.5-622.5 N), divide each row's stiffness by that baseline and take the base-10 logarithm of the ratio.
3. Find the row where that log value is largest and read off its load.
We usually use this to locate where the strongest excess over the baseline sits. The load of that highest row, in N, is 616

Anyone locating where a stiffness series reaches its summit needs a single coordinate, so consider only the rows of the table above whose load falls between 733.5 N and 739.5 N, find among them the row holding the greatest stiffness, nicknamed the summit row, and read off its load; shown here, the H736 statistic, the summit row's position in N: 738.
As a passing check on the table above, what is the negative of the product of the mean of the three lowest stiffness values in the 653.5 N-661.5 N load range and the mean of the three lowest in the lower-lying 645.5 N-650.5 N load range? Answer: -3925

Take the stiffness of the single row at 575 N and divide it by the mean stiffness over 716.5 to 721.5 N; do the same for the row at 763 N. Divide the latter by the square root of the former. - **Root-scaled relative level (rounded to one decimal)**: 1.4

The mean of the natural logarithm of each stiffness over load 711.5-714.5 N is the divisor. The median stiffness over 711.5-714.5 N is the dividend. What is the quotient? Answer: 8.9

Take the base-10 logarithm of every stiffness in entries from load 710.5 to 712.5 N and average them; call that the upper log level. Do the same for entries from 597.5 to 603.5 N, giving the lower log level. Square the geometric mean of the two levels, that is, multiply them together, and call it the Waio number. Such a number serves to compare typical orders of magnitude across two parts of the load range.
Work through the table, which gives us 2.73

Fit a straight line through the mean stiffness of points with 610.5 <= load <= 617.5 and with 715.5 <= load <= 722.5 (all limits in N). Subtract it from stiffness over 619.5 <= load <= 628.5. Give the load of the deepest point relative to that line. 628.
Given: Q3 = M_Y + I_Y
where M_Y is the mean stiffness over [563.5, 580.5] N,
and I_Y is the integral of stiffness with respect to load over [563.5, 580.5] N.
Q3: 1207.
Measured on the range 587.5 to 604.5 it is 1159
